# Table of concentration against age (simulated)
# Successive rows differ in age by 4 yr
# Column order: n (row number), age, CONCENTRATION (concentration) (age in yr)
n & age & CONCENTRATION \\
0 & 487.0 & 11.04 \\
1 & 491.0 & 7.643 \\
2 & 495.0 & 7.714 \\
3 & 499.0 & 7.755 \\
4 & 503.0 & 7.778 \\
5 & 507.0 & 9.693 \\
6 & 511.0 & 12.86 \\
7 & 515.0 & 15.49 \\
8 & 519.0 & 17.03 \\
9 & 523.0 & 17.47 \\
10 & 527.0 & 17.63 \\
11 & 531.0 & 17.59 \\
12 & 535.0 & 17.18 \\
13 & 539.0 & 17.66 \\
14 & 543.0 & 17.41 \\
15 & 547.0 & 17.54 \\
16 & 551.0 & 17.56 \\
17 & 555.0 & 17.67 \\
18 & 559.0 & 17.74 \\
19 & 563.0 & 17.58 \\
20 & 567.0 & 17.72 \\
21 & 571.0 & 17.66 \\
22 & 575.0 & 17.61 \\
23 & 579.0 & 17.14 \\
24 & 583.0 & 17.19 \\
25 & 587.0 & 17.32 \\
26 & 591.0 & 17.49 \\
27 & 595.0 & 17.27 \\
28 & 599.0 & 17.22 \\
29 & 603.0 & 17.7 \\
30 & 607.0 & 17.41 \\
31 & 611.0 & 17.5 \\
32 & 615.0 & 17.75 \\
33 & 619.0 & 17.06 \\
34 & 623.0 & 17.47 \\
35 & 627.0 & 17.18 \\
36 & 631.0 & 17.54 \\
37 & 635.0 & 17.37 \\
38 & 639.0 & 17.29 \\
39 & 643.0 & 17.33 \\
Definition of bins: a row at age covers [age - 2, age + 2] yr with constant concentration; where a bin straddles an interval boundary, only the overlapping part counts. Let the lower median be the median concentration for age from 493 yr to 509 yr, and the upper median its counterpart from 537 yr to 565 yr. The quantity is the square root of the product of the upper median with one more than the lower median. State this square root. 12.4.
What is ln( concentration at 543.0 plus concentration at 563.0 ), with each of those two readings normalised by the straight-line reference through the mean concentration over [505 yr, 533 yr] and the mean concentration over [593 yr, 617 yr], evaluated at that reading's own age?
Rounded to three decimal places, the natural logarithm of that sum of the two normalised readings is 0.769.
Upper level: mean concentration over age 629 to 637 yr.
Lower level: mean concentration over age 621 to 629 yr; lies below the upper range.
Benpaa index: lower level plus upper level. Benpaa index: 34.78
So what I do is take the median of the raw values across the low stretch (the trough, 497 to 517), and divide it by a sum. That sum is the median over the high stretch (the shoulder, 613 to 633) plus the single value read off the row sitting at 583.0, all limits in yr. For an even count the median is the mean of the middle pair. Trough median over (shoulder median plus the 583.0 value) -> 0.28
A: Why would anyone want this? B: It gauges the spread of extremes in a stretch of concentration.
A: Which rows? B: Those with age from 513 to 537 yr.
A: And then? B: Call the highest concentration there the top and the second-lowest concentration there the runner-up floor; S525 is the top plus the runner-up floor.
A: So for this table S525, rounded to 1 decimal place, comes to 34.7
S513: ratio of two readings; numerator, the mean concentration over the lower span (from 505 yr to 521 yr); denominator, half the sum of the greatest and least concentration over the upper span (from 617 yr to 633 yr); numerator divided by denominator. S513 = 0.80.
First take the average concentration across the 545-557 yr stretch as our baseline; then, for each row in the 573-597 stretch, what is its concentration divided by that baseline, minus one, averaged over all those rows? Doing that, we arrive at -0.014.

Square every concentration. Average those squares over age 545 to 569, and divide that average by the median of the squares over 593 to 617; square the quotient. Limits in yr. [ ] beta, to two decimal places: 1.04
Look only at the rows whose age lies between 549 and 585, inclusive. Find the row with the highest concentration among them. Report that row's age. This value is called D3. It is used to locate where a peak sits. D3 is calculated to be 559.0 yr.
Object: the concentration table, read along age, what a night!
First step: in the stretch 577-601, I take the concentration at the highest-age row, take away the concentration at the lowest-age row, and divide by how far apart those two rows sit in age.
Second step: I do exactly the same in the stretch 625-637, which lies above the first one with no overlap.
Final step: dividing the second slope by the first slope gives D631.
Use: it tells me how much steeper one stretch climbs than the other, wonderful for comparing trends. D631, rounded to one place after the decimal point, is 5.9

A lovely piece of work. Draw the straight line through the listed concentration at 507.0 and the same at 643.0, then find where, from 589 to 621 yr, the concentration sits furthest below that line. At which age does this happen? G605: 619.0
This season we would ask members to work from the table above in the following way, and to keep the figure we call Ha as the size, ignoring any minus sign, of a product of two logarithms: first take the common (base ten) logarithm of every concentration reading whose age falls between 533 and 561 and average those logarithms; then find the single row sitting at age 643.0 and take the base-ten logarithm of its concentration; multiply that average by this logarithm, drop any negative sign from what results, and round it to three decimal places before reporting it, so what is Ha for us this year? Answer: 1.541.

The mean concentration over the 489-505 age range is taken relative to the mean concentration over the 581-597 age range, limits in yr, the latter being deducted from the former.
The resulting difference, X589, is -9.6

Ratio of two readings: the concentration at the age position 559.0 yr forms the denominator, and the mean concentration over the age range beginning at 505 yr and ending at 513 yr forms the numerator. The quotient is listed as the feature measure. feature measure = 0.64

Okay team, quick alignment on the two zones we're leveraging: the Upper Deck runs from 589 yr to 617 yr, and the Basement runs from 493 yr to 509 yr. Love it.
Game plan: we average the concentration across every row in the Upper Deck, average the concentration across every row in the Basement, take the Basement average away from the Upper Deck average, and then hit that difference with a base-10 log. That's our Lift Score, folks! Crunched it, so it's 0.97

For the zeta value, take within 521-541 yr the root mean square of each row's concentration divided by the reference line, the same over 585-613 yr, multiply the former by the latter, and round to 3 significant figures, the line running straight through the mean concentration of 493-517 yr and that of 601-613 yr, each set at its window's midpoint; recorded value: 1.49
